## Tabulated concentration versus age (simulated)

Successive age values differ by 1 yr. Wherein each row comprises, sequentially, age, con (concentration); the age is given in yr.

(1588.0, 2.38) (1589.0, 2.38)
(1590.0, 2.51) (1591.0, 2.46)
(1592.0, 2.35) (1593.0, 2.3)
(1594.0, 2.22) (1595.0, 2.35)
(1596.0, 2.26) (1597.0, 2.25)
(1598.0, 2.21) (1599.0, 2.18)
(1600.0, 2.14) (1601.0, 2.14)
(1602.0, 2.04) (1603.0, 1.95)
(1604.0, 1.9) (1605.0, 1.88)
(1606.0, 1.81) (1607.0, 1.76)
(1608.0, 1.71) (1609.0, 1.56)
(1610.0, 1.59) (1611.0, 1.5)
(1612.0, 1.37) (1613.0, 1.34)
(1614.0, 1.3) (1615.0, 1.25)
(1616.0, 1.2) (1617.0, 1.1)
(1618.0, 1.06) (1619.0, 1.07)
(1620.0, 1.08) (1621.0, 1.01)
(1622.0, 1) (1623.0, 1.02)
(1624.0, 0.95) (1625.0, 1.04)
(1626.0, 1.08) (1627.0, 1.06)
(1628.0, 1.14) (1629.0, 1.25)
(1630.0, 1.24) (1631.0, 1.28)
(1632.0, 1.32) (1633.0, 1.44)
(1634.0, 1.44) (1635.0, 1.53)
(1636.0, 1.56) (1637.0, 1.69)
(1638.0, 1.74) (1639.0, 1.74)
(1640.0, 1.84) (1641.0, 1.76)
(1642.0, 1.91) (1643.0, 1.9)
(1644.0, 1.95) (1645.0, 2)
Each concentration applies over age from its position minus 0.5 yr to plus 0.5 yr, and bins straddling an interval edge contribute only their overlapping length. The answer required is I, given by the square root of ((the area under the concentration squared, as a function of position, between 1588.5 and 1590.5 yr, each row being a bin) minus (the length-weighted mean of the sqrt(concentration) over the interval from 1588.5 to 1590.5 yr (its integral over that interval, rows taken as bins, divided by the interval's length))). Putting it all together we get 3.2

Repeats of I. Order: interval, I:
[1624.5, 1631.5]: 2.9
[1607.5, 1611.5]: 3.0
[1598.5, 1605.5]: 5.3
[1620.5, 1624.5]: 1.7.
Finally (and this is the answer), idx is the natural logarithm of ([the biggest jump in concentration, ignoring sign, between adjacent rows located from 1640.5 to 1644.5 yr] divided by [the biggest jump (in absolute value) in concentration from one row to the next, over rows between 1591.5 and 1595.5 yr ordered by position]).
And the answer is 0.1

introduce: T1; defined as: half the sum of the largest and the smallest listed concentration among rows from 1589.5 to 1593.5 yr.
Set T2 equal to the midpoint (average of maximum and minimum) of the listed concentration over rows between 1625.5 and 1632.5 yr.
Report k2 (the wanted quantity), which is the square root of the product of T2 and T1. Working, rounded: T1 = 2.405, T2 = 1.2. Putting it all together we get 1.7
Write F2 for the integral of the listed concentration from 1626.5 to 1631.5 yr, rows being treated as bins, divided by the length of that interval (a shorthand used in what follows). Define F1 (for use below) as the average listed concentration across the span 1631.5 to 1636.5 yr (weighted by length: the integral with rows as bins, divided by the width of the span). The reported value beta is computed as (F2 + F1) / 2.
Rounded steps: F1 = 1.5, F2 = 1.2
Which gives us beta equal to 1.3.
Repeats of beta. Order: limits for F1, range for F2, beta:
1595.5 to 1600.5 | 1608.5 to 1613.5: 1.8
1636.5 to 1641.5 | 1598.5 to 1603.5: 1.9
